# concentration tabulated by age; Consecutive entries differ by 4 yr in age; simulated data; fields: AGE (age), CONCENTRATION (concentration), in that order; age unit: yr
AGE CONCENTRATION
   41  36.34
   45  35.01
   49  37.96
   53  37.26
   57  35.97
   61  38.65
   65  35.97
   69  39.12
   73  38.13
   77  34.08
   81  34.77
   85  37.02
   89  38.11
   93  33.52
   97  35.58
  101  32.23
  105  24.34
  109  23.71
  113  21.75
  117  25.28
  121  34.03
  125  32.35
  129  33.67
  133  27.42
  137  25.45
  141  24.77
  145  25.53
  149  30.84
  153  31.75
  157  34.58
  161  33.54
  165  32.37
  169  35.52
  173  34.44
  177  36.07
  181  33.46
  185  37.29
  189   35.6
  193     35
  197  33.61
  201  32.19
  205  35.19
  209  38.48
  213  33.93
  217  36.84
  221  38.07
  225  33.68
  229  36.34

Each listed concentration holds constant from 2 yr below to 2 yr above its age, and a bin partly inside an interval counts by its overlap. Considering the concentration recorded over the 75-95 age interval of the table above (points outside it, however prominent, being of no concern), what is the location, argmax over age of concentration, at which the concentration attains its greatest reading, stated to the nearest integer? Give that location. 89 yr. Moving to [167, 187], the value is 185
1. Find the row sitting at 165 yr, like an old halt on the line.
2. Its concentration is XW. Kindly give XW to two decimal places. 32.37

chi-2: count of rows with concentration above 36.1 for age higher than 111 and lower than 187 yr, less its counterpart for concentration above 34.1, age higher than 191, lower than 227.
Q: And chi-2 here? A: -4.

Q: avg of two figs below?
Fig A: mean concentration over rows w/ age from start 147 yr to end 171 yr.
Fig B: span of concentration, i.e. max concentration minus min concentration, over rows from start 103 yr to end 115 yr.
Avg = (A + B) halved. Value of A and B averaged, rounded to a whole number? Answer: 18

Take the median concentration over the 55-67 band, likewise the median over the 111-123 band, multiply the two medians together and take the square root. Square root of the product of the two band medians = 30.2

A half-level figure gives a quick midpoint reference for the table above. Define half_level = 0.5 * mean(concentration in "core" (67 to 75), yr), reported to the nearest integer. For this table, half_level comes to 19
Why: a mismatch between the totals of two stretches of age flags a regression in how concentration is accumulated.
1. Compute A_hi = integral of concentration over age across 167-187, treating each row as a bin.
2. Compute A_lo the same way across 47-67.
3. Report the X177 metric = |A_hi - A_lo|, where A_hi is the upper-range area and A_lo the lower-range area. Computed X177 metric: 36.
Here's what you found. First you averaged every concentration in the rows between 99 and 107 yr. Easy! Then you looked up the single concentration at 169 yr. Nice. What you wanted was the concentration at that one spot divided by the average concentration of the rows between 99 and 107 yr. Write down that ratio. 1.3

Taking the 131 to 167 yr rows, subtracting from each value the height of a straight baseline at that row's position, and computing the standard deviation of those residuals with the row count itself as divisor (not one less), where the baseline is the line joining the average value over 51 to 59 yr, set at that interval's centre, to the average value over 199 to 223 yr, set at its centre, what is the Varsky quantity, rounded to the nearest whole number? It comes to 4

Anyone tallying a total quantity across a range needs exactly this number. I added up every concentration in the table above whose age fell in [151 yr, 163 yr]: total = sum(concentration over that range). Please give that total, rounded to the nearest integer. 100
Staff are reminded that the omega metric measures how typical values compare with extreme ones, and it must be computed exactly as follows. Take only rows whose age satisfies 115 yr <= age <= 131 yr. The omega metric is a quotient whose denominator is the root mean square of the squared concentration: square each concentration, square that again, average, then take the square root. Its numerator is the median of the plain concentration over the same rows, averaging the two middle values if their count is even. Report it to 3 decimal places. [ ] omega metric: 0.032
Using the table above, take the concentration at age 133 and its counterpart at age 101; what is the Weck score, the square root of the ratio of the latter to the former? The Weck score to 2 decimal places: 1.08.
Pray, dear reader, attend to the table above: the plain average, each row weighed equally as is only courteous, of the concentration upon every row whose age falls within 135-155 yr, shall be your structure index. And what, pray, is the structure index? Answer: 28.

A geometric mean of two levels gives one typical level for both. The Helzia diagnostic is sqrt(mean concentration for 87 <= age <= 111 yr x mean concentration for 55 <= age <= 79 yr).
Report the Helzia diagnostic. 34.0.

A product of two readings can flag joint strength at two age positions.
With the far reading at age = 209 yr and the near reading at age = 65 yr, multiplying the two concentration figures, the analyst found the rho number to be 1384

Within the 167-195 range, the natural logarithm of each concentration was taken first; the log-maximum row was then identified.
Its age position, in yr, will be 185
